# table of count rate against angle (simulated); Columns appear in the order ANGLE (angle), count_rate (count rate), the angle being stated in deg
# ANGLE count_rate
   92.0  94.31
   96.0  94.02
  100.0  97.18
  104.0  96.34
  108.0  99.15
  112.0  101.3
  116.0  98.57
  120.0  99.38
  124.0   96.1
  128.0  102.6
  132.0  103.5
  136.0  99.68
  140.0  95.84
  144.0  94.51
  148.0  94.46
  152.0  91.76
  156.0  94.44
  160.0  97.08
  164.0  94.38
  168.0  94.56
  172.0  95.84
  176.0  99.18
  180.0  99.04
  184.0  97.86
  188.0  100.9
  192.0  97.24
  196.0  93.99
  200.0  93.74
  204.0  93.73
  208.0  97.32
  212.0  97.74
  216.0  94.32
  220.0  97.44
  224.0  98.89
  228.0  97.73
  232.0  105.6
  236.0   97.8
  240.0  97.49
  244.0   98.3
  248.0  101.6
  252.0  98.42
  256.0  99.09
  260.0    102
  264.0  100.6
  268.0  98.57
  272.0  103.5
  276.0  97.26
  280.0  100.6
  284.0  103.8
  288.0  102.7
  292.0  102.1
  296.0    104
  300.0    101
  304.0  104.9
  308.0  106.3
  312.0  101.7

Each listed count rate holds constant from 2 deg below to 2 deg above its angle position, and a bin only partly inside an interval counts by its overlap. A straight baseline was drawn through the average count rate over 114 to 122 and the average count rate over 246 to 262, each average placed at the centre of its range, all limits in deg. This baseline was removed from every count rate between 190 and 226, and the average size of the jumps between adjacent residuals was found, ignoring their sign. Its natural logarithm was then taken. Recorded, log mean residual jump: 0.66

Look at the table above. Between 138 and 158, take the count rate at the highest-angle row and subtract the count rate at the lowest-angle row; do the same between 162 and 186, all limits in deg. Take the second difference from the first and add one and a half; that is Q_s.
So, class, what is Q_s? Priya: -3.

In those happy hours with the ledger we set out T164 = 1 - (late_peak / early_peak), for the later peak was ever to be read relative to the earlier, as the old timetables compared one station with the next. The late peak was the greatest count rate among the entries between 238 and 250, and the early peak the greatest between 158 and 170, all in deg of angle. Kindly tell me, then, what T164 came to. -0.05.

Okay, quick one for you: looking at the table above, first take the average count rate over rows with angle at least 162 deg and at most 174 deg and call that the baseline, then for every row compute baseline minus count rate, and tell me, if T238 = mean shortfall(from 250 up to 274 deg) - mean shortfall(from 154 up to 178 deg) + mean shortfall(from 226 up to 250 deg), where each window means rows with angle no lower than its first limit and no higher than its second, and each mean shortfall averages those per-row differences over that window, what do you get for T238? -9.3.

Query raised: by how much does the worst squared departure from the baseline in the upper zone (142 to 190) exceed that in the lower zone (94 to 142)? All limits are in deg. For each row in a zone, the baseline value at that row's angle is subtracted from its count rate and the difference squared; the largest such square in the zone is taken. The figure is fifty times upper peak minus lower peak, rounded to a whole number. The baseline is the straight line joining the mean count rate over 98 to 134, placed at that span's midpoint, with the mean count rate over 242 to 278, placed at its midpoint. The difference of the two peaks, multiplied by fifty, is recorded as 1613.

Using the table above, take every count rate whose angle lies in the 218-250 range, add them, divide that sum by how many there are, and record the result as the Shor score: 99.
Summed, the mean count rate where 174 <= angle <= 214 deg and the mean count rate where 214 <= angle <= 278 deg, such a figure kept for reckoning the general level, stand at 196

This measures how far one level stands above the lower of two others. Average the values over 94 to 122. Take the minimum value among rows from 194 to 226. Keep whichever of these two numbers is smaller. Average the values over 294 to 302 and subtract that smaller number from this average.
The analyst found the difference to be 9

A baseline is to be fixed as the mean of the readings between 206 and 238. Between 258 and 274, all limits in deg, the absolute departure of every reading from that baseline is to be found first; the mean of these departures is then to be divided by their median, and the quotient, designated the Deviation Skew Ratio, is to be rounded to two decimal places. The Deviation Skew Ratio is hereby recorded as 0.96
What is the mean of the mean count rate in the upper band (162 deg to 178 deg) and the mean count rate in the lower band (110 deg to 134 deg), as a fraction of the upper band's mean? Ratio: 1.02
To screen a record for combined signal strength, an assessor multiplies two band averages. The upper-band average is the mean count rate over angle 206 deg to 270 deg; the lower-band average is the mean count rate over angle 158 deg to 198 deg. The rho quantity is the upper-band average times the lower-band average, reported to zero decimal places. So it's 9597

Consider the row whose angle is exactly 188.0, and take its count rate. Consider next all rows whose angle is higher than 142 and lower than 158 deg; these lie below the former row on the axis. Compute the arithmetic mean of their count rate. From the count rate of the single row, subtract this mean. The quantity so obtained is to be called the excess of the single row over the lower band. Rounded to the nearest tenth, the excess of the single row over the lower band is 7.1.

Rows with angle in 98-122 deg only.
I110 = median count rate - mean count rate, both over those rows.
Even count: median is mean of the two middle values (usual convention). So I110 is 0.21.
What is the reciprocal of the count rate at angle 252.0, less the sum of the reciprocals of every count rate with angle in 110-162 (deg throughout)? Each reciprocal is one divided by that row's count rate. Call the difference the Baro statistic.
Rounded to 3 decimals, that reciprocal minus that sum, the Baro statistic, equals -0.123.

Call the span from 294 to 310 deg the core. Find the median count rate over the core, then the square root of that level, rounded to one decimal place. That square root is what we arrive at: 10.2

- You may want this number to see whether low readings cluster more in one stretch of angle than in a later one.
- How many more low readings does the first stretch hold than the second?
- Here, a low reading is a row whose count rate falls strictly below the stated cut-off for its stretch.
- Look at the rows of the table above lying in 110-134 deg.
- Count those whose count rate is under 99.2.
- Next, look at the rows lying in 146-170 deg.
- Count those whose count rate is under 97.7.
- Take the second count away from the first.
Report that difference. -4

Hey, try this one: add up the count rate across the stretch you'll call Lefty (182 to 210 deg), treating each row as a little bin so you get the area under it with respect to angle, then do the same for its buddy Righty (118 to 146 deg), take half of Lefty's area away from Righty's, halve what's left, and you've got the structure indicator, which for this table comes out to 708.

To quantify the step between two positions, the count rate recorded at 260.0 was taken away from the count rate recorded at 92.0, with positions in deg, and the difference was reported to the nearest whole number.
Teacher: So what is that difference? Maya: -8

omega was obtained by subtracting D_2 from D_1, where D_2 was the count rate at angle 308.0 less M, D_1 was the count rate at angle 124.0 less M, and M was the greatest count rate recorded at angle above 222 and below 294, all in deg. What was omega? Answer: -10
